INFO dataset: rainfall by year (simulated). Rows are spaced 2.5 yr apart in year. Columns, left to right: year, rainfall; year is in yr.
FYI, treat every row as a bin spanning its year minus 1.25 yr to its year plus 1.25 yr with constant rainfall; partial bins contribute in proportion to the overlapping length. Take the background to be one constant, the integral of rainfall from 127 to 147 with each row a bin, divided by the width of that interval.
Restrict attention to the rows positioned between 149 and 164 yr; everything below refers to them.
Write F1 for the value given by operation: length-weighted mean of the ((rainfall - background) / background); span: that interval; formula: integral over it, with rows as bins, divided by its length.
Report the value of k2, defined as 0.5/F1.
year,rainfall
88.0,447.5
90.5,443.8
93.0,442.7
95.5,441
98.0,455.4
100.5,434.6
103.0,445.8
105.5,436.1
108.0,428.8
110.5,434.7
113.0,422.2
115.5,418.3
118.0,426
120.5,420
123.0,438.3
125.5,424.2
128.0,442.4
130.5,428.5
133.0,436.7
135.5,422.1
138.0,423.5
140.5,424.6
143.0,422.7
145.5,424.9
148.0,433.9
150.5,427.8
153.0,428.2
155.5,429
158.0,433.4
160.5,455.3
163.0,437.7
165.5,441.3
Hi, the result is 30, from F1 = 0.017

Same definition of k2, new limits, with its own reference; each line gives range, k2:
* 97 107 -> 15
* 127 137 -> 55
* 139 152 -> -162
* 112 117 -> -28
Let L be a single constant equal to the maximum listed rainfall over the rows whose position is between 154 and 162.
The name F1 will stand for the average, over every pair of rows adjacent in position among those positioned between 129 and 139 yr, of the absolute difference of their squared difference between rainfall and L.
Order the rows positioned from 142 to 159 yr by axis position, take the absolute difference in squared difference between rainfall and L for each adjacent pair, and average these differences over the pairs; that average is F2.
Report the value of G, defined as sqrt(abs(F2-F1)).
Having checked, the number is 14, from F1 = 407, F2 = 197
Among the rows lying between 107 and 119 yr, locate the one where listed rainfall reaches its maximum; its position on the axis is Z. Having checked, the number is 110.5 yr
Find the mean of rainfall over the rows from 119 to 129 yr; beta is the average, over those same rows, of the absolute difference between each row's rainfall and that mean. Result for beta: 9.1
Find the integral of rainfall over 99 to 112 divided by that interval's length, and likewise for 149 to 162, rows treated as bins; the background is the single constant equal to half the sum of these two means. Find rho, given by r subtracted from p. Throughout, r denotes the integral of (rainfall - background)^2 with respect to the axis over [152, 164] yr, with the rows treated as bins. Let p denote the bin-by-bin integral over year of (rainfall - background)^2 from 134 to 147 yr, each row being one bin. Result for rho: 551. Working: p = 1781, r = 1229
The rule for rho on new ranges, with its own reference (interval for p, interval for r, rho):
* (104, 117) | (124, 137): 291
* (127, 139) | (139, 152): -179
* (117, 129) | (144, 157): 536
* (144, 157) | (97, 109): -560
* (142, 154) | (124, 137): -131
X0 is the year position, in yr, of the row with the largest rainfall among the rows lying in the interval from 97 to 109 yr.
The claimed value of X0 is 98.0 yr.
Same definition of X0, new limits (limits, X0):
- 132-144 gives 133.0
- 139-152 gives 148.0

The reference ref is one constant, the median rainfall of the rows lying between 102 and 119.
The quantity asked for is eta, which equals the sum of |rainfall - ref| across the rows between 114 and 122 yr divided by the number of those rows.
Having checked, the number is 7.4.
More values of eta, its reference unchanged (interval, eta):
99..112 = 7.2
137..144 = 5.2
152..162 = 8.0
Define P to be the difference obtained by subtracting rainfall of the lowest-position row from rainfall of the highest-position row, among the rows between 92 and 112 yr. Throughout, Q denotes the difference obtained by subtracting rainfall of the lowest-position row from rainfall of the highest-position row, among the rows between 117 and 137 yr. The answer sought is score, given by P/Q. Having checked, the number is 2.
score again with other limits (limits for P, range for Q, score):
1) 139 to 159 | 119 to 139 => 3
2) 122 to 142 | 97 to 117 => 0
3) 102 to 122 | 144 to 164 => -2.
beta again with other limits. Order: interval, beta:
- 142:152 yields 3.5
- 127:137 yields 7.1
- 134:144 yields 0.8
